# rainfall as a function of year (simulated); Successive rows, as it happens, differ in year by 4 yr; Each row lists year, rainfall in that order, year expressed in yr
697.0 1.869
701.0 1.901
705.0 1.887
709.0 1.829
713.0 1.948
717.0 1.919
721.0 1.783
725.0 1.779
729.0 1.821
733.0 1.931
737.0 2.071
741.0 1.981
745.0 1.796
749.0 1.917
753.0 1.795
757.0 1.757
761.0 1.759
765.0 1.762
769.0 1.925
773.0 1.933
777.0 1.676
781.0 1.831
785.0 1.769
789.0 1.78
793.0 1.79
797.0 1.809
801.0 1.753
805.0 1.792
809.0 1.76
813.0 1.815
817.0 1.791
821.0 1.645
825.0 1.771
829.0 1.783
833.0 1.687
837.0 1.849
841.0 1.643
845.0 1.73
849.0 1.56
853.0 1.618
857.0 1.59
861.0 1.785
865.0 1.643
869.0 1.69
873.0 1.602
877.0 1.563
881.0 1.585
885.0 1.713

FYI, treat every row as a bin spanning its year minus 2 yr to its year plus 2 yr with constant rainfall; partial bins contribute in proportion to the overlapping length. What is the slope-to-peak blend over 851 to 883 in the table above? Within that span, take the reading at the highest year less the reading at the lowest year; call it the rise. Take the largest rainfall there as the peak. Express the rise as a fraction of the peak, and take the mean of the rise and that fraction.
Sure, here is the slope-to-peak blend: -0.0257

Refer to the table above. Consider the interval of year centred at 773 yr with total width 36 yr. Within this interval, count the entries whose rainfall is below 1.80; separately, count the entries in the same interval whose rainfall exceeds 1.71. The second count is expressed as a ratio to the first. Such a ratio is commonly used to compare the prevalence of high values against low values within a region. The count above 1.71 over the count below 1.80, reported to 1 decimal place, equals 1.3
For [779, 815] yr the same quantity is 1.5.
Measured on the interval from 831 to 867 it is 0.4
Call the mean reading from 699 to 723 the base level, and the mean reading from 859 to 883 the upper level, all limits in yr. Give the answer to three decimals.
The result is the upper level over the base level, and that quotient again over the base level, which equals 0.466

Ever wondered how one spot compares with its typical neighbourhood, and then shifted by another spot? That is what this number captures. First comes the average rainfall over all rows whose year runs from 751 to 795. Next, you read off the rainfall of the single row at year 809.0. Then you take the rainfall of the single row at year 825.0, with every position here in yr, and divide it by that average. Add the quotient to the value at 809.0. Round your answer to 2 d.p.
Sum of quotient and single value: 2.75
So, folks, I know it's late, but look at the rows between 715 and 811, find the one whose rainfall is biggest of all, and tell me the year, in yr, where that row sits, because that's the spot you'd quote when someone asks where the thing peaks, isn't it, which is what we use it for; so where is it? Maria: 737.0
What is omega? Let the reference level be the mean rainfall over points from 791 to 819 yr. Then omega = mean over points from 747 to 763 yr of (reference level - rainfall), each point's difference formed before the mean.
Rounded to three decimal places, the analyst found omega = -0.020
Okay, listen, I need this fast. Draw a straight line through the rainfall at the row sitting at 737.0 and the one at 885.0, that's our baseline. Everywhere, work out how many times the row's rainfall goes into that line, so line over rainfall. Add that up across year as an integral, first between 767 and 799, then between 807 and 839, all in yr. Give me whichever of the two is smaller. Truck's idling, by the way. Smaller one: 33.9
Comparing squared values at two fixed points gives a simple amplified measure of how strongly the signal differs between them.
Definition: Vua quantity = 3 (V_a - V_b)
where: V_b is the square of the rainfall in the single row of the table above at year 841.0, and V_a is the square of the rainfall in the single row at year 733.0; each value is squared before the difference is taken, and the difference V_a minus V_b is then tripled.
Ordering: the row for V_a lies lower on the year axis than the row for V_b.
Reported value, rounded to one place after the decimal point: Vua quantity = 3.1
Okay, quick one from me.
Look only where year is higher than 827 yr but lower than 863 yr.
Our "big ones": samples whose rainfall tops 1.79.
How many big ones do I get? 1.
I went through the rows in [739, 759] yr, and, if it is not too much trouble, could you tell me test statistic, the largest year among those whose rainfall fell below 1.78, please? 757.0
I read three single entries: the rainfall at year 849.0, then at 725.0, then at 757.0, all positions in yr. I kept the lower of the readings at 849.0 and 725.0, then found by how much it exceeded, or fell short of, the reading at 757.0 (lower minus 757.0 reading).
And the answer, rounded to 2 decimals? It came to -0.20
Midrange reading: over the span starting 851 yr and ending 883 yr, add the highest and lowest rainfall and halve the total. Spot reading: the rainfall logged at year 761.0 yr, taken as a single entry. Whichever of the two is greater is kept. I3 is 1.76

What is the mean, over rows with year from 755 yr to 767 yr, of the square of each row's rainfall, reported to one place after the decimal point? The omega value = 3.1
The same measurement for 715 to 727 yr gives 3.3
